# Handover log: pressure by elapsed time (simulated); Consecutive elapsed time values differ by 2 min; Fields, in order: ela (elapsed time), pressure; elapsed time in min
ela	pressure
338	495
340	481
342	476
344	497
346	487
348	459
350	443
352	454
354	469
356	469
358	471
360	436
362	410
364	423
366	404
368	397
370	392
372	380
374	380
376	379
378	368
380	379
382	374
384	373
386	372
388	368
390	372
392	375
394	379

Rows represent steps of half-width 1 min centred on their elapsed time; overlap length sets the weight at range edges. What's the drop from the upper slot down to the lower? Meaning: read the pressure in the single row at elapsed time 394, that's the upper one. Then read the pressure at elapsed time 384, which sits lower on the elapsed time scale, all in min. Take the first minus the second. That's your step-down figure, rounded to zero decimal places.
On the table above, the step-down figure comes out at 6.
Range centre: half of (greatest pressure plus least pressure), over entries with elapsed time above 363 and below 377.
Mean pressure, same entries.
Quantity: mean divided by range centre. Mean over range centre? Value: 0.98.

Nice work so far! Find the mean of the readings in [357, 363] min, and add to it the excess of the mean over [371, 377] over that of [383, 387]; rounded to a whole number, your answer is 446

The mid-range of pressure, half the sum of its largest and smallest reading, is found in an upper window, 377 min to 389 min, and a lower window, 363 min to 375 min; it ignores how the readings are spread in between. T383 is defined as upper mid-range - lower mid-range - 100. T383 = -128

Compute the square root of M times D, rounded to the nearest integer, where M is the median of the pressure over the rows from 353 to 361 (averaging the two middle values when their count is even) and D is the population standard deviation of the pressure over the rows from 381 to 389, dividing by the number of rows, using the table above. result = 33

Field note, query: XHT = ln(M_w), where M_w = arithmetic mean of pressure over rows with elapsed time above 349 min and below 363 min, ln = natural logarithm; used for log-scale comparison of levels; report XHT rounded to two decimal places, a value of 6.11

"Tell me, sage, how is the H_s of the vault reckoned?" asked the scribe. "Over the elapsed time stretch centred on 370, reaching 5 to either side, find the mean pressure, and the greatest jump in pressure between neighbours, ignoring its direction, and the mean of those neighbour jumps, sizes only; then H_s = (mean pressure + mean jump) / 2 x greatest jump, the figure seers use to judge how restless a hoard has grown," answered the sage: 2380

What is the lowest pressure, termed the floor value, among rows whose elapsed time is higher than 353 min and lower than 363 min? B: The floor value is 410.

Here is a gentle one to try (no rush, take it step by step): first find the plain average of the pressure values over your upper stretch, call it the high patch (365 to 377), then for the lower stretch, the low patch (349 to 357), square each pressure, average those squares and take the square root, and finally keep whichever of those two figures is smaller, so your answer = 389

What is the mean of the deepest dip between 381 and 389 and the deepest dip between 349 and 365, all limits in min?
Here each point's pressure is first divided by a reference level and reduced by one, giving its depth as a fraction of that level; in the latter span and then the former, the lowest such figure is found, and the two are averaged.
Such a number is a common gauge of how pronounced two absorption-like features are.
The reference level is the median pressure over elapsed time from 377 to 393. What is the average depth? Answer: 0.044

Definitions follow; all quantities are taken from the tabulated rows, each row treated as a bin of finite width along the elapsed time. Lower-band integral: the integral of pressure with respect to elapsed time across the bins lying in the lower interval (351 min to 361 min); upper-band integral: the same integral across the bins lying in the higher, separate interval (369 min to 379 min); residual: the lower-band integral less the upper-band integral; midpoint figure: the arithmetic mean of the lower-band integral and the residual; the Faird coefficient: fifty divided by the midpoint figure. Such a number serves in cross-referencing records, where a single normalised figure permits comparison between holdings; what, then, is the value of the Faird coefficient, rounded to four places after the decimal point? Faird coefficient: 0.0185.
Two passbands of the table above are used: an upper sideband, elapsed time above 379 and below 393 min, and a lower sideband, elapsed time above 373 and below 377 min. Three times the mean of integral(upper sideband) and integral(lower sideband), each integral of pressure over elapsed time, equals 10116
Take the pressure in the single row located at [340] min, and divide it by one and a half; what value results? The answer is 321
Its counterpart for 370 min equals 261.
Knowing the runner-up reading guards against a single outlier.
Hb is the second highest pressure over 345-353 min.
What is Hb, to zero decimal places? 459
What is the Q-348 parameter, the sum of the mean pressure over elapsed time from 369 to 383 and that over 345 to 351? 842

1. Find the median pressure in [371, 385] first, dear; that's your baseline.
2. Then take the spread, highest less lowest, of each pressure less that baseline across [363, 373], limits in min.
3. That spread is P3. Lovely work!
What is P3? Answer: 43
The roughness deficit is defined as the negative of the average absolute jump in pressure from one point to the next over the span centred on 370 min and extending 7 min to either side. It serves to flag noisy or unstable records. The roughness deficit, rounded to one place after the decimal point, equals -7.3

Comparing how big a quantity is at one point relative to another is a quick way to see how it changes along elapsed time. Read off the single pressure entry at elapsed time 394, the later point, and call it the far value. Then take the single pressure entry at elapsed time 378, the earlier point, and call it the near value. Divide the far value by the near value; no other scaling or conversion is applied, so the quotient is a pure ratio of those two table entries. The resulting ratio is 1.03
